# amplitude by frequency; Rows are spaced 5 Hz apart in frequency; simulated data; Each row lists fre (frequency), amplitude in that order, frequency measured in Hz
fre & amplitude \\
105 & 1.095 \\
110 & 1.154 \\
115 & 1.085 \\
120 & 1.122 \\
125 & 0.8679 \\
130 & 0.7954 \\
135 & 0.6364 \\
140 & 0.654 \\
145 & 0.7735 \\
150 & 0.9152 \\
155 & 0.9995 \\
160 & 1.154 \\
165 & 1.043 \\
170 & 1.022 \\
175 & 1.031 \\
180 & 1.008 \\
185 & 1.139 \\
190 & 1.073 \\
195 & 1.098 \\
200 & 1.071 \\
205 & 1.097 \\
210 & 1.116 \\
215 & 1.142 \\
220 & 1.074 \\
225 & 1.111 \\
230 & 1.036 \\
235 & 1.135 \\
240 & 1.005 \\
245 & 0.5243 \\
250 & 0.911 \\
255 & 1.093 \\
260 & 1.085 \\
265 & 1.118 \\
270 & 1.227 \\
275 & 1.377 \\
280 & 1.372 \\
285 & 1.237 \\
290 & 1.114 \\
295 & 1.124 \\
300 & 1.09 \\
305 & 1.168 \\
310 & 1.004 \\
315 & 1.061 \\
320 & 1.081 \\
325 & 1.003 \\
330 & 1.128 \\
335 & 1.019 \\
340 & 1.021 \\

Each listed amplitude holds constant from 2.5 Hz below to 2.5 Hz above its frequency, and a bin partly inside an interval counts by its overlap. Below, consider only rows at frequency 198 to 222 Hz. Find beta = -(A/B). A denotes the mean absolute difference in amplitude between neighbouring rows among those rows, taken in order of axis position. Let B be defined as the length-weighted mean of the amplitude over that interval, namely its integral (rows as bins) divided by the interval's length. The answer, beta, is -0.03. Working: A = 0.03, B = 1.10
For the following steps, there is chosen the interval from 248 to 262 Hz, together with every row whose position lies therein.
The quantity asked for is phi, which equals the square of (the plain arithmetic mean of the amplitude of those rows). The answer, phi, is 1.06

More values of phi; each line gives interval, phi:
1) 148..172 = 1.05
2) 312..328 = 1.10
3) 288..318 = 1.20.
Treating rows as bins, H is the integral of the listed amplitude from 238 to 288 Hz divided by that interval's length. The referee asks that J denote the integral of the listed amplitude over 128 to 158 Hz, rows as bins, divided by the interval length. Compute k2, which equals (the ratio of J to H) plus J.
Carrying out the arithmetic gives 1.5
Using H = 1.10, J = 0.8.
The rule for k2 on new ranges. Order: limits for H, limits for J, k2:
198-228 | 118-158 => 1.6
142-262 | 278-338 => 2.2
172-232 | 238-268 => 1.8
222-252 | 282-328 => 2.3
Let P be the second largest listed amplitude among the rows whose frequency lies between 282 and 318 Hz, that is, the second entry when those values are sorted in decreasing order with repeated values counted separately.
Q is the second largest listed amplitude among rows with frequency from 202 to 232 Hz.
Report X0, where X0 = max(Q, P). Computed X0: 1.17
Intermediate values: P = 1.168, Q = 1.116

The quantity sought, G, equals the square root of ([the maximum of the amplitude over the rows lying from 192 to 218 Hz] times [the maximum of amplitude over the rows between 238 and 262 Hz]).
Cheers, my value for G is 1.12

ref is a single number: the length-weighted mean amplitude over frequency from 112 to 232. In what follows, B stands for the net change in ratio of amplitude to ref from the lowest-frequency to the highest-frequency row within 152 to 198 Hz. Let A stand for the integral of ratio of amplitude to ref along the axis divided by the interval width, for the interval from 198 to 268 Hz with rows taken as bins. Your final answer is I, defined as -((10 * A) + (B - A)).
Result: -9.4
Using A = 1.035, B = 0.10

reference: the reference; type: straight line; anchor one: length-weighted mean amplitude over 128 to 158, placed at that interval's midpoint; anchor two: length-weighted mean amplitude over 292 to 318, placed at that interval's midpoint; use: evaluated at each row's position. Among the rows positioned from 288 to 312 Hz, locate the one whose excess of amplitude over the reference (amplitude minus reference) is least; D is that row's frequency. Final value 310 Hz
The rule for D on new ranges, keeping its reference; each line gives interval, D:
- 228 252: 245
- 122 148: 135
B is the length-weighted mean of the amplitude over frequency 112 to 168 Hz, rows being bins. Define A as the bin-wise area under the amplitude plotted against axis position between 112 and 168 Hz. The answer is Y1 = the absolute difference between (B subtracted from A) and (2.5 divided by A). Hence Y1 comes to 50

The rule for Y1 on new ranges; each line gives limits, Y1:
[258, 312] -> 62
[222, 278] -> 58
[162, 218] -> 59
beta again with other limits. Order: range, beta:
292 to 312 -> -0.08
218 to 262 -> -0.18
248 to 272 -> -0.08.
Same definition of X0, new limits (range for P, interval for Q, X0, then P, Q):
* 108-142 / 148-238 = 1.14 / 1.122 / 1.142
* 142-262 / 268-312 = 1.37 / 1.142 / 1.372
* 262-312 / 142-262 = 1.37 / 1.372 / 1.142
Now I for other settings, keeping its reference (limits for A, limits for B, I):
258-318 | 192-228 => -10.5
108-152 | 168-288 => -8.2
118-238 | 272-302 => -8.7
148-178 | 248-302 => -9.4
